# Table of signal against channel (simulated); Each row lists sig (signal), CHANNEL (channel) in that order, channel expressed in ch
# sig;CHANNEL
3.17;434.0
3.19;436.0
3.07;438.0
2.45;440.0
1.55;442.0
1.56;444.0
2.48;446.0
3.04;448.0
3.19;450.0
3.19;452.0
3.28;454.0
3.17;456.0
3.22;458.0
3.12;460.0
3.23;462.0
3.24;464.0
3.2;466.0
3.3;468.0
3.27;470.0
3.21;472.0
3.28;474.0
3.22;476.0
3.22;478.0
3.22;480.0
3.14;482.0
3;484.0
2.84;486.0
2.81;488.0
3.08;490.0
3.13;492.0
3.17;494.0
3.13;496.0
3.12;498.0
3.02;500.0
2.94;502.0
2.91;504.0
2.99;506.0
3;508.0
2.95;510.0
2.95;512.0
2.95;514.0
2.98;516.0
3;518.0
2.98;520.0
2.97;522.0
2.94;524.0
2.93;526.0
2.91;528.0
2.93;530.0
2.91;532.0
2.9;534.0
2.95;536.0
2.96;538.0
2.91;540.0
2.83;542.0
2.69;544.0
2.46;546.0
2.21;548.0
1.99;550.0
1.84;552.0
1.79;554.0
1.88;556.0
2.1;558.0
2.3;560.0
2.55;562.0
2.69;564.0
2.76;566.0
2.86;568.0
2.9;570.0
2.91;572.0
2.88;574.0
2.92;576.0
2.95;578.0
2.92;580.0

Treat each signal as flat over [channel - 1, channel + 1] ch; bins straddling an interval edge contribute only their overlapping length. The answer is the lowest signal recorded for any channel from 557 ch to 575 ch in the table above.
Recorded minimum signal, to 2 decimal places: 2.10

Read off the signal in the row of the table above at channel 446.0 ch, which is 2.48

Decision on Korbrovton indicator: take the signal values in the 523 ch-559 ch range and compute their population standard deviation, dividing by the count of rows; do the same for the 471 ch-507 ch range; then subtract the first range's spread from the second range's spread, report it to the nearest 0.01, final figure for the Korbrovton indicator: -0.31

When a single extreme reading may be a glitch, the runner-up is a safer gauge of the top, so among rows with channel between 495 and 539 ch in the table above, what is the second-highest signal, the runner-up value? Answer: 3.12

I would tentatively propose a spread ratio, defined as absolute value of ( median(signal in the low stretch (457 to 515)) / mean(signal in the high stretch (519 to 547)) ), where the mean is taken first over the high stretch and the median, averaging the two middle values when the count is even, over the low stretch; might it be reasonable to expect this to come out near 1.09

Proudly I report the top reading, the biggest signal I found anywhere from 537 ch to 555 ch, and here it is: 2.96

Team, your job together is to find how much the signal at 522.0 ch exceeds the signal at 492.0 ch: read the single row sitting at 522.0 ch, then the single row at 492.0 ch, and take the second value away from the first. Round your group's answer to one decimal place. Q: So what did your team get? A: -0.2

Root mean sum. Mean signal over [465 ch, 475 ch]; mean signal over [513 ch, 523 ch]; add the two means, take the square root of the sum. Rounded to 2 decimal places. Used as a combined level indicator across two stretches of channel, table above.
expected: 2.50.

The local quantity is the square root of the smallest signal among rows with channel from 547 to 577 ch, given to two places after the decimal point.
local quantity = 1.34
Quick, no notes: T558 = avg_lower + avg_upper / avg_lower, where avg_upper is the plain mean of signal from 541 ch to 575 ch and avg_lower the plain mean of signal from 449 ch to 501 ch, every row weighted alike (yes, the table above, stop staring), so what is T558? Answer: 3.93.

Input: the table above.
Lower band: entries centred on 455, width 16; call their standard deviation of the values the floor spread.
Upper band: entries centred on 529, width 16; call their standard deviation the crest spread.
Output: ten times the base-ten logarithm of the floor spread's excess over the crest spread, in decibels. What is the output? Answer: -13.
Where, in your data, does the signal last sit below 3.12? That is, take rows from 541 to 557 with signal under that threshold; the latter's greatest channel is 556.0 ch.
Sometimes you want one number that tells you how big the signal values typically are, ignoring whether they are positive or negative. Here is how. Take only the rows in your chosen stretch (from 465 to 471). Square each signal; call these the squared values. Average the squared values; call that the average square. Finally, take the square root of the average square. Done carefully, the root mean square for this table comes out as 3.26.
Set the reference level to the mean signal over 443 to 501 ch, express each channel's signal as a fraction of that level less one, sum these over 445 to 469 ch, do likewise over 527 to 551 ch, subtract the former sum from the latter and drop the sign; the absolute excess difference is 1.6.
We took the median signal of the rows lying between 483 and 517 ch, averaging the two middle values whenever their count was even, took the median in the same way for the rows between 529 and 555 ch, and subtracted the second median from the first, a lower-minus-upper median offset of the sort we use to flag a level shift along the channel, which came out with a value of 0.16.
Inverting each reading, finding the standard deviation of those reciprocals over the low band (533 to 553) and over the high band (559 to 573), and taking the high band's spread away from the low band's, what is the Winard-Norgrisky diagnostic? 0.04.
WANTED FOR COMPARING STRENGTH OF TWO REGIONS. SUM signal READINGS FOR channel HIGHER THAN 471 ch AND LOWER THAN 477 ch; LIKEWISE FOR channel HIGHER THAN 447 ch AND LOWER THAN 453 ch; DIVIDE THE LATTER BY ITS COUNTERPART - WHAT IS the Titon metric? 0.97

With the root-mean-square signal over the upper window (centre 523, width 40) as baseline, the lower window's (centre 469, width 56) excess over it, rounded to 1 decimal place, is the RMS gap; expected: 0.1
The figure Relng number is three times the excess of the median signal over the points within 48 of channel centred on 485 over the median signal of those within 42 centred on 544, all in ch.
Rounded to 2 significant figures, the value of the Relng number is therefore 1.3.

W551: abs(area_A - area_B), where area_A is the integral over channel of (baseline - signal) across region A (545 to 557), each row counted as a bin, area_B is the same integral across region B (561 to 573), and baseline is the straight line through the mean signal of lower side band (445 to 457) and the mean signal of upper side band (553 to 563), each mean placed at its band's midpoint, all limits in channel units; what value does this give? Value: 11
